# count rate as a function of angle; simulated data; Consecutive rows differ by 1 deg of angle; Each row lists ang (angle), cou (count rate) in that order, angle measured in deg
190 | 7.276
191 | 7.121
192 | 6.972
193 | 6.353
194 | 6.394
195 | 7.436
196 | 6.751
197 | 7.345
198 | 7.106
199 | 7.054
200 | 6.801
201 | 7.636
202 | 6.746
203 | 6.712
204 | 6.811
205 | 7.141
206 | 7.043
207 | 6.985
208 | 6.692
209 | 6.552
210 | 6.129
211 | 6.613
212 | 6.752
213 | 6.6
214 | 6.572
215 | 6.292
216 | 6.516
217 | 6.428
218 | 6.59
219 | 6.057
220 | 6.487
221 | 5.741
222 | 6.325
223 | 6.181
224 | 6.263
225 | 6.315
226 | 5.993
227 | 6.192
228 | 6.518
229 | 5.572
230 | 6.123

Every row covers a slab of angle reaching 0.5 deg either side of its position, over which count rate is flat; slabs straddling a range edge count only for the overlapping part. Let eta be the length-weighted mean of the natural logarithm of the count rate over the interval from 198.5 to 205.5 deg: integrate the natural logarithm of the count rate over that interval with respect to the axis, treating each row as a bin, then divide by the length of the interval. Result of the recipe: 1.94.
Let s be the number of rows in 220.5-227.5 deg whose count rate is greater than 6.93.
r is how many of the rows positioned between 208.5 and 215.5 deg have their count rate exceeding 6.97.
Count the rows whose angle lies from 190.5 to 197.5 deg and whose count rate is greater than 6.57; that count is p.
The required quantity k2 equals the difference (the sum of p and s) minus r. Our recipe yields 5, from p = 5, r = 0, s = 0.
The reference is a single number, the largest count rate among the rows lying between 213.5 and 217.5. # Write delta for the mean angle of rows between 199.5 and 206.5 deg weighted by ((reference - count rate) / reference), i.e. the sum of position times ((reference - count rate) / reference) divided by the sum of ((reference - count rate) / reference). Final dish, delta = 202.9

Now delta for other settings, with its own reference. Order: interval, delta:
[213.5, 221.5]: 219.1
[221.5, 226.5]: 224.3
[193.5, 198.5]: 196.6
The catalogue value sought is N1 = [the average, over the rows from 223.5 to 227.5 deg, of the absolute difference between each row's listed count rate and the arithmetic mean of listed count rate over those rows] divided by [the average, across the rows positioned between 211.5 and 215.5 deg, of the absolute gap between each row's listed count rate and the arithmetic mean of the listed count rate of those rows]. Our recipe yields 0.8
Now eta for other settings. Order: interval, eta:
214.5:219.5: 1.85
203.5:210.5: 1.91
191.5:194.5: 1.88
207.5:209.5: 1.89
